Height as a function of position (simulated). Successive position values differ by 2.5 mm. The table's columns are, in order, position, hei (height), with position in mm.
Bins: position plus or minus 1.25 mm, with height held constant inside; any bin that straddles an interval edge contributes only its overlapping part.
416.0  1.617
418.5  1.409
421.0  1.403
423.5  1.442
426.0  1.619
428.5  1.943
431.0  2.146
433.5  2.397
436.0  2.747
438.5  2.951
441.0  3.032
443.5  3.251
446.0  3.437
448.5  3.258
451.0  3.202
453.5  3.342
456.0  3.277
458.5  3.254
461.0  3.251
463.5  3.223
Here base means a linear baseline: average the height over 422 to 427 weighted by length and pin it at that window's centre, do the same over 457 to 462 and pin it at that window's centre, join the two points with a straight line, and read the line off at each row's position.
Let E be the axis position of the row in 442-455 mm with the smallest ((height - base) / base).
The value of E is 453.5 mm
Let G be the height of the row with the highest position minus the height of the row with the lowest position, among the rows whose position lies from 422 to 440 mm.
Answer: 1.5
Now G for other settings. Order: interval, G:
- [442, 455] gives 0.1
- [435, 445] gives 0.5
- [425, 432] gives 0.5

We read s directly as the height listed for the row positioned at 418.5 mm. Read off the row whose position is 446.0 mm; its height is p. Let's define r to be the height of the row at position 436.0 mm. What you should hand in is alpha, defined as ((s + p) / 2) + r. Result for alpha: 5.2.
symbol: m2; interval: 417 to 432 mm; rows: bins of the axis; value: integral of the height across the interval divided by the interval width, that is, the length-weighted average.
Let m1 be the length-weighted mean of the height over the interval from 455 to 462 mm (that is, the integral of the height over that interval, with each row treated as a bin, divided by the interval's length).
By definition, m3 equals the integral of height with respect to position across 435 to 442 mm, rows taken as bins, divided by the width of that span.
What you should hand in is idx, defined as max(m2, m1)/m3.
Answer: 1.1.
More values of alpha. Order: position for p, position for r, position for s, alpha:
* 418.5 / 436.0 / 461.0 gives 5.1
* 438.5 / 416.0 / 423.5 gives 3.8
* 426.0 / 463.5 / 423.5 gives 4.8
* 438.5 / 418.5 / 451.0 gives 4.5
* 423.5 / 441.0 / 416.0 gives 4.6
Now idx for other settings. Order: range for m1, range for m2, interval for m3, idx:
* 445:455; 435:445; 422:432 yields 1.9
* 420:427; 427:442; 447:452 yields 0.8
